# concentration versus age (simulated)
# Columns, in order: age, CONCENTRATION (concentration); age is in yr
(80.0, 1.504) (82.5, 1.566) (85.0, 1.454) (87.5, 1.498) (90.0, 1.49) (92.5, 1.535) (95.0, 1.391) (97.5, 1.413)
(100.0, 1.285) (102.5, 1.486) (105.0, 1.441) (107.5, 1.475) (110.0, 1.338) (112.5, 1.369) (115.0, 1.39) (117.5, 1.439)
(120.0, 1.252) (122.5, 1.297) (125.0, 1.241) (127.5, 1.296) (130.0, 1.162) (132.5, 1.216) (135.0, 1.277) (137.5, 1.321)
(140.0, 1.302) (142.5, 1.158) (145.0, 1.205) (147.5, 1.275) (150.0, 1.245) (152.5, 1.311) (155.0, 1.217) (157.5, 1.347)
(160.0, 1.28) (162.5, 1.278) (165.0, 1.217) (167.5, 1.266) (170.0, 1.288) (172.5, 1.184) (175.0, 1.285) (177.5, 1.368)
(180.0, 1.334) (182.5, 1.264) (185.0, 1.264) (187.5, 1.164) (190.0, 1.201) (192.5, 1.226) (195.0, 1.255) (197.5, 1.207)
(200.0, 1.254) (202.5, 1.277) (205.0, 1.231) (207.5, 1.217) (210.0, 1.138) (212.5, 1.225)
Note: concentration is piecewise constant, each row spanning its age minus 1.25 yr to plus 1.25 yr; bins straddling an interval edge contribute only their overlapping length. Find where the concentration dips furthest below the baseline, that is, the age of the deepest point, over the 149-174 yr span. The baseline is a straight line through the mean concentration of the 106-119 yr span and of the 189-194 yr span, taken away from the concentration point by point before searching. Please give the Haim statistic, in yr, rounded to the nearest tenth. 155.0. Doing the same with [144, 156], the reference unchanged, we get 145.0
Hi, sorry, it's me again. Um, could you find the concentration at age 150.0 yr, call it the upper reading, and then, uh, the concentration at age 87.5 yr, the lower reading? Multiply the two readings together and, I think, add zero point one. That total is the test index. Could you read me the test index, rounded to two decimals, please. 1.97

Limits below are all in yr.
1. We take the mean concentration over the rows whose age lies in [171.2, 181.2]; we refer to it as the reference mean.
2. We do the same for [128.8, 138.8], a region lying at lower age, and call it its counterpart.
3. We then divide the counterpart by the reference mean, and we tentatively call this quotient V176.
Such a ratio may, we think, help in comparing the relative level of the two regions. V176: 0.96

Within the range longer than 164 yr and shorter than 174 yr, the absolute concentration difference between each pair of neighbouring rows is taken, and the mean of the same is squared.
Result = 0.0034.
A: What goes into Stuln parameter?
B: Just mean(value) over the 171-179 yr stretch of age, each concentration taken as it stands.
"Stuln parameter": 1.28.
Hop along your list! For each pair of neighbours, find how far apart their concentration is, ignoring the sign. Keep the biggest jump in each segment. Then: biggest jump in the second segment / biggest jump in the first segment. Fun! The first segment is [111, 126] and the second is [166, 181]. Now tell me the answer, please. 0.56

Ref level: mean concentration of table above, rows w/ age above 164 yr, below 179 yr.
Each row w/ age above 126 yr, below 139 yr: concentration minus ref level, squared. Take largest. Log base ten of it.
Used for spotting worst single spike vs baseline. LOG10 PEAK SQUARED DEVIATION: -1.9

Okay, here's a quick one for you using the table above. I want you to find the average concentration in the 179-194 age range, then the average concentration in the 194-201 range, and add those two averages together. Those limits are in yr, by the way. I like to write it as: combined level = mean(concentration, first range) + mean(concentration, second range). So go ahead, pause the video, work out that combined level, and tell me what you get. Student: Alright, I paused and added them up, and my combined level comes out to 2.48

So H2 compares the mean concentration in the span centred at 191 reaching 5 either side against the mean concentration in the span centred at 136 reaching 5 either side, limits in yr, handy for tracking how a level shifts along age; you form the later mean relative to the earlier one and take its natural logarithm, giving -0.05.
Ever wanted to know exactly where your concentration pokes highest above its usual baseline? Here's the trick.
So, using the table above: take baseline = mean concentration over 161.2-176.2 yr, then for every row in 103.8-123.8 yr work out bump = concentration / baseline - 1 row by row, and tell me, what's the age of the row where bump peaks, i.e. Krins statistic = 107.5 yr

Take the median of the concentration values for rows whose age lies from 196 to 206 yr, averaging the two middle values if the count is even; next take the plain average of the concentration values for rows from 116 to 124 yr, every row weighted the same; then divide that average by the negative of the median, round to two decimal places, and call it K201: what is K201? -1.07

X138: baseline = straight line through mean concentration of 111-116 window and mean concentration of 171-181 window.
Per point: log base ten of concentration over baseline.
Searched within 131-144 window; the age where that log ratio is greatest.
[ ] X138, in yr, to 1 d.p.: 137.5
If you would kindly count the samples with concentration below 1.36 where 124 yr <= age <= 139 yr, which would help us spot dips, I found 6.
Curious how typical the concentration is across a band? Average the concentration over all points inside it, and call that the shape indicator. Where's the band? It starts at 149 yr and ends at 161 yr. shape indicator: 1.28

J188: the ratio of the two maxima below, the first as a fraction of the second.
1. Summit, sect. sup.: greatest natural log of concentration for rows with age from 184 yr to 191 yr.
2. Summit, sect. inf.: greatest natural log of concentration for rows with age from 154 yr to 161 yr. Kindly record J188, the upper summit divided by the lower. 0.79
